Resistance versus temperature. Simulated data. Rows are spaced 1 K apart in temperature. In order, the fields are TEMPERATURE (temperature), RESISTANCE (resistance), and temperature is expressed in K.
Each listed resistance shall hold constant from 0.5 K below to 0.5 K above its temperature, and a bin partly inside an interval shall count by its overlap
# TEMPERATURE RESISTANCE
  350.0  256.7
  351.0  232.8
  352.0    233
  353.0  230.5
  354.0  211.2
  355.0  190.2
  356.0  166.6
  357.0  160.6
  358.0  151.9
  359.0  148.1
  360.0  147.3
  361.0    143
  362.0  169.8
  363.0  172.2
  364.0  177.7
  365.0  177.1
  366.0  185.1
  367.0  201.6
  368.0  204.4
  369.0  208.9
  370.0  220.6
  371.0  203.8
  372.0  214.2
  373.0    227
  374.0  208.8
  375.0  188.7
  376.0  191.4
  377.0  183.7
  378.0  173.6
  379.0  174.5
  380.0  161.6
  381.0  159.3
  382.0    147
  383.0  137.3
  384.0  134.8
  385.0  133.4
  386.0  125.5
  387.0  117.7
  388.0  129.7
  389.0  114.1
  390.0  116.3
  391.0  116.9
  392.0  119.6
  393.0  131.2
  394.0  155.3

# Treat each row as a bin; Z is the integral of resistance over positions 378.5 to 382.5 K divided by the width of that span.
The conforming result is 161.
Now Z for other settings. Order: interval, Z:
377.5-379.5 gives 174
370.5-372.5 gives 209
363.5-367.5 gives 185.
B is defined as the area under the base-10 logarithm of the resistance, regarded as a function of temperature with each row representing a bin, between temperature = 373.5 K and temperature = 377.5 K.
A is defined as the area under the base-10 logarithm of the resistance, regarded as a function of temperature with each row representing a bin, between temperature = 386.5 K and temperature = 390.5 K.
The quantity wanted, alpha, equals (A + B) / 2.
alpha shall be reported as 8.72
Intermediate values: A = 8.3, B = 9.14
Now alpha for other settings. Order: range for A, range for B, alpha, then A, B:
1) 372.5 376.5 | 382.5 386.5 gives 8.86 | 9.2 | 8.49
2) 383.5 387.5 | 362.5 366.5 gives 8.71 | 8.4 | 9.00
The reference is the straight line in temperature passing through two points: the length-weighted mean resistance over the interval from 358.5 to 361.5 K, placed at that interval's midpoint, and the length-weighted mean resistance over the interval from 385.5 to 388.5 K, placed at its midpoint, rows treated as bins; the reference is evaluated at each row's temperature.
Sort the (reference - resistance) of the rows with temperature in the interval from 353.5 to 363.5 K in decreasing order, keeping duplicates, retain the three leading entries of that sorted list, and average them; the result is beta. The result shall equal 0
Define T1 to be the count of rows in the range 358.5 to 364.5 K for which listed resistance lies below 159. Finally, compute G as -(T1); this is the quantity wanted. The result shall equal -3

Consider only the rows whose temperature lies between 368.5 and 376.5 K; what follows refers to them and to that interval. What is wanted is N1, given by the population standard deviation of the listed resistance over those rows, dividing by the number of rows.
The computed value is 12.4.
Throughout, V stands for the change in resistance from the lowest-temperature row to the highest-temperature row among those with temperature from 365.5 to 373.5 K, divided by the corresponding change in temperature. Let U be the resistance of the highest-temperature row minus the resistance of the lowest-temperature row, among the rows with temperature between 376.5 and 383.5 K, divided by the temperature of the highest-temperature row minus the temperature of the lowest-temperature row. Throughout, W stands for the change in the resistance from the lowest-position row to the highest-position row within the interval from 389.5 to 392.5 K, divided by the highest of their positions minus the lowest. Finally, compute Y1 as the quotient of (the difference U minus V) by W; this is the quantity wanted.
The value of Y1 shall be -8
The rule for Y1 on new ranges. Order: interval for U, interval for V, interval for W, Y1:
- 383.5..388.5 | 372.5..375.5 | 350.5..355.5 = -2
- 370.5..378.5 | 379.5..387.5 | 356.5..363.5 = 1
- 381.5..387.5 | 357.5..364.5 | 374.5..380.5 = 2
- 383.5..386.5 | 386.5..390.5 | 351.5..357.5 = 0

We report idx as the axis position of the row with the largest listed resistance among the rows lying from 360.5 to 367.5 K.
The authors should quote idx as 367.0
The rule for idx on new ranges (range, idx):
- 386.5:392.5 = 388.0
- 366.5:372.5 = 370.0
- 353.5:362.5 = 354.0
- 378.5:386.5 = 379.0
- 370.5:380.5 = 373.0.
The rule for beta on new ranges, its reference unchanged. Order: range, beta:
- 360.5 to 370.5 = -17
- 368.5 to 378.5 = -49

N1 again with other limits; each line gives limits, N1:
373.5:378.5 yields 11.5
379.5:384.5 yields 11.0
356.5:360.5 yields 5.3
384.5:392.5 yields 6.6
